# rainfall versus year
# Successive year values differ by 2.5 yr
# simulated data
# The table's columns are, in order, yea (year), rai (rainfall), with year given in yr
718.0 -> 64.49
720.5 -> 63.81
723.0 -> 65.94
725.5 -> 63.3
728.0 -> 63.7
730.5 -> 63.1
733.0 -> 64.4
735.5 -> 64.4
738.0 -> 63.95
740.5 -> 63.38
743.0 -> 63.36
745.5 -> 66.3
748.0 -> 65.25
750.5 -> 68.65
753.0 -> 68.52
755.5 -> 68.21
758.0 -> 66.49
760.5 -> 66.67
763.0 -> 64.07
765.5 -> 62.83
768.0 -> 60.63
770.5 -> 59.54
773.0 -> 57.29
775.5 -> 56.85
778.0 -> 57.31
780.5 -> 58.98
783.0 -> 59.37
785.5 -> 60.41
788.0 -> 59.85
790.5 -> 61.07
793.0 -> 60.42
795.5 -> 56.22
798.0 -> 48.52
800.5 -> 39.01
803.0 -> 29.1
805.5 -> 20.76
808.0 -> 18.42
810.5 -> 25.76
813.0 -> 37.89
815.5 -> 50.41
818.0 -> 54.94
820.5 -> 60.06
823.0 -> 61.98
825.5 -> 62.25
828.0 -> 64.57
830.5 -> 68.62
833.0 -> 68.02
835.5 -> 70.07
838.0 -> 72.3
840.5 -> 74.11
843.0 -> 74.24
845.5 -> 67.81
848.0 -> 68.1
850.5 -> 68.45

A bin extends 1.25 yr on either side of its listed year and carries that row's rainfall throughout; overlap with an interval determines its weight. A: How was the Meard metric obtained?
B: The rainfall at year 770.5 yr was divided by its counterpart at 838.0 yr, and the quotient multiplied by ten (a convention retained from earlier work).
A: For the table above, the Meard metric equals 8.2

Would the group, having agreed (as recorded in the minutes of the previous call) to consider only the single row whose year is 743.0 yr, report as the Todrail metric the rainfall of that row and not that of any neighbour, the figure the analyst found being 63.36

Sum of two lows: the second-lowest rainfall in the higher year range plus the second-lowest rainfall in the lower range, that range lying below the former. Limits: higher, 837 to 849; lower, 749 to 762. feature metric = 135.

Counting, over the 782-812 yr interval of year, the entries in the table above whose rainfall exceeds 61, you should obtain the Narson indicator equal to 1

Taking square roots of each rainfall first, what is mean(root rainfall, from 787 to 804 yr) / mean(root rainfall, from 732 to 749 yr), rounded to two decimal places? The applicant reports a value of 0.88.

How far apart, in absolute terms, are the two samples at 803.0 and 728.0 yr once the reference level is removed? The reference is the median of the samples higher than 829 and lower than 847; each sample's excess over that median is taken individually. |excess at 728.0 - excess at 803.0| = 35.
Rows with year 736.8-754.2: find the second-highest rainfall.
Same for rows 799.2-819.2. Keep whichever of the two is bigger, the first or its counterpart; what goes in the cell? 68.5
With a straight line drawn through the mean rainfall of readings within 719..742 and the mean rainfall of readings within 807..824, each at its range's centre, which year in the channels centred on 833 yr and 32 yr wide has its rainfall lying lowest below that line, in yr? 818.0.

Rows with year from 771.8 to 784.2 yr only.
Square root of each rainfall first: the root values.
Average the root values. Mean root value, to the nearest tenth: 7.6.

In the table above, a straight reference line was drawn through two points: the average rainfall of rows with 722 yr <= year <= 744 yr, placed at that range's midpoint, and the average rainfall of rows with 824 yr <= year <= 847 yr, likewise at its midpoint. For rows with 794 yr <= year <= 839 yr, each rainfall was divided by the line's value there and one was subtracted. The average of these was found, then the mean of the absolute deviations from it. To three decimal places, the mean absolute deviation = 0.214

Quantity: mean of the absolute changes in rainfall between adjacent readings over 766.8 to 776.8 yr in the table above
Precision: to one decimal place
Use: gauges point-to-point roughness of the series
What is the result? 1.3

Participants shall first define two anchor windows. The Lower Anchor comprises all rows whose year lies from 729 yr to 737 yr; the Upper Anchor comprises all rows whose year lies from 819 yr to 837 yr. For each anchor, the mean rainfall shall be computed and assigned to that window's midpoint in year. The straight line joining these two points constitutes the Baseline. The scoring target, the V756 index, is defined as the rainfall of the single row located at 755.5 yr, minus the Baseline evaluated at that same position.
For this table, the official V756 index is 4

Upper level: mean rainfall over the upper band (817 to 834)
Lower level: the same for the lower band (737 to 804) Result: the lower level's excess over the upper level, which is -3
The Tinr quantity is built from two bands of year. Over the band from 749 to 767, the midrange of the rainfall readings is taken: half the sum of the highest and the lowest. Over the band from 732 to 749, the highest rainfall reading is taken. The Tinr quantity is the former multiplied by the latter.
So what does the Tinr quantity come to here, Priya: 4359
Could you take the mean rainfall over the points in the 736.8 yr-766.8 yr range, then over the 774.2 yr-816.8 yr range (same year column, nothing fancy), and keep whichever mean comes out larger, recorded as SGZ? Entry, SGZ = 66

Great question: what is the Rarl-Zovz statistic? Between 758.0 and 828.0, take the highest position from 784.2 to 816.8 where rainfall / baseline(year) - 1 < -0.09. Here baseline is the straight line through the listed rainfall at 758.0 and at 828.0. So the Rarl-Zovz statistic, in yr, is 815.5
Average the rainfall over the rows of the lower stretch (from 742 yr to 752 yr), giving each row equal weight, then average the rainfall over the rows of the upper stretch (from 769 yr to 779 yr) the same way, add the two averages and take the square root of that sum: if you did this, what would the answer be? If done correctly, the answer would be 11.1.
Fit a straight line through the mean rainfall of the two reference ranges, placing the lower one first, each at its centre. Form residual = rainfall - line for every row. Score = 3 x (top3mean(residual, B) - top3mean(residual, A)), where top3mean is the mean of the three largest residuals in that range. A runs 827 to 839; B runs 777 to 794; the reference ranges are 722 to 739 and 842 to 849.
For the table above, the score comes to -22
